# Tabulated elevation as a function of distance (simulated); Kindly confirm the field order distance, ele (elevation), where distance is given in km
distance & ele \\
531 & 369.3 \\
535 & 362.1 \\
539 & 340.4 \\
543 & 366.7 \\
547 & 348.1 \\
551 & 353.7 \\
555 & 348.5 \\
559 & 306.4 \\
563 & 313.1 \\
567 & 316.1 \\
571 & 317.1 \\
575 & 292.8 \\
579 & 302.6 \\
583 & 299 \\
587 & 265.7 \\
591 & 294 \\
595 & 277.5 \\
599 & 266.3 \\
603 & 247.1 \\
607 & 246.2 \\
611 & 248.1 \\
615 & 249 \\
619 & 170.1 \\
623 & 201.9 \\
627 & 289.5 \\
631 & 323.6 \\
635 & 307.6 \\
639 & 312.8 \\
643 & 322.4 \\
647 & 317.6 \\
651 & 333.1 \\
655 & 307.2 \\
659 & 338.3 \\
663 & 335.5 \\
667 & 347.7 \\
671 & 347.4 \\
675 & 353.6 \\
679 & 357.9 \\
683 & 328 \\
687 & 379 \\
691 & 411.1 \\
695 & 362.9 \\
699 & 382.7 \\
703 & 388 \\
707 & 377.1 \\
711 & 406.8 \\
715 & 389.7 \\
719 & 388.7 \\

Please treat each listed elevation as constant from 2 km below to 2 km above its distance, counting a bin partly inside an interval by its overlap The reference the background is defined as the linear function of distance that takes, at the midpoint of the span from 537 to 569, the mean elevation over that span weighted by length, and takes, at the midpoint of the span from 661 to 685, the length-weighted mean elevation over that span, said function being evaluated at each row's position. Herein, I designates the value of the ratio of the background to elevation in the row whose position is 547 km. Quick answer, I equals 0.97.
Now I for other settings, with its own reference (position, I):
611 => 1.37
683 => 1.05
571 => 1.07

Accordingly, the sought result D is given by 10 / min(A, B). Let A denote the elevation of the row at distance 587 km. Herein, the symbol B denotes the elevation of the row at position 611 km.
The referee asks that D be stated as 0.040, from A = 265.7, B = 248.1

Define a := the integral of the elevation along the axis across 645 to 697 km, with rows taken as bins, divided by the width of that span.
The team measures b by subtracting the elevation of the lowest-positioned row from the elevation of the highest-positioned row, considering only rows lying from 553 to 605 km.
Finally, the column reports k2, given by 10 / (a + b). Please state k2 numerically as 0.041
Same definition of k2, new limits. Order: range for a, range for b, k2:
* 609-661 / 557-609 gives 0.044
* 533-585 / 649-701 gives 0.026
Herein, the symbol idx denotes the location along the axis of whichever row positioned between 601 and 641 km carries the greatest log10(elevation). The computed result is 631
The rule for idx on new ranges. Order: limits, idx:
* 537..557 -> 543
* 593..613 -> 595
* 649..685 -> 679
